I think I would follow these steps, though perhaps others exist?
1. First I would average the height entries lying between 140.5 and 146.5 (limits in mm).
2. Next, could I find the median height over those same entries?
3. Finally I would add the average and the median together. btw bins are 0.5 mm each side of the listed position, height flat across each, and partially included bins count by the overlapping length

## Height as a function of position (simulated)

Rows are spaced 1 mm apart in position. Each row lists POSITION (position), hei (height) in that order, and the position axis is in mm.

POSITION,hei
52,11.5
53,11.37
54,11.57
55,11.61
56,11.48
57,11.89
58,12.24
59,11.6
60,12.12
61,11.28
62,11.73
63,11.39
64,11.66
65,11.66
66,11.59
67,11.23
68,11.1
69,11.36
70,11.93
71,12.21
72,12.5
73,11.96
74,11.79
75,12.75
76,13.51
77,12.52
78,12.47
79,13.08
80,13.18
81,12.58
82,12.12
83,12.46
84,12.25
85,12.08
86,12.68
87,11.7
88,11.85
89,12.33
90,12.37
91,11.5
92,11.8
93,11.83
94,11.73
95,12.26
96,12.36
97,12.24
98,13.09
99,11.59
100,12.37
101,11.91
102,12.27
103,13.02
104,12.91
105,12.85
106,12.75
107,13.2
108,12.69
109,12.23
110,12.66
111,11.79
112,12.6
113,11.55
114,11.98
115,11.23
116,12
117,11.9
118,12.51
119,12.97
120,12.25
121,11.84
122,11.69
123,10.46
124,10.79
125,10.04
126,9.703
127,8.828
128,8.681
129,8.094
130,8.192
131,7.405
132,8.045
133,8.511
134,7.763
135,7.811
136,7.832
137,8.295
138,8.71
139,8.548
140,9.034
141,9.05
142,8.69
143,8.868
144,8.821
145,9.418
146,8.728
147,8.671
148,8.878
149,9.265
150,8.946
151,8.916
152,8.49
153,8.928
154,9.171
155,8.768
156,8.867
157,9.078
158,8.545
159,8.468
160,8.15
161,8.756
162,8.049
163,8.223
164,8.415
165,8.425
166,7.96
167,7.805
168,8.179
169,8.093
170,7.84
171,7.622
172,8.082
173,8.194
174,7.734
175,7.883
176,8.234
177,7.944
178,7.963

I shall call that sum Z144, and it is 18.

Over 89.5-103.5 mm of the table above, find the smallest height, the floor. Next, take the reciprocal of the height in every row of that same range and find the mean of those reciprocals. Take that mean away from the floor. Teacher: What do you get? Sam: 11.4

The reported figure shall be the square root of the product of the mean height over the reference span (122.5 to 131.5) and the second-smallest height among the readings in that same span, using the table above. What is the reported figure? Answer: 8.6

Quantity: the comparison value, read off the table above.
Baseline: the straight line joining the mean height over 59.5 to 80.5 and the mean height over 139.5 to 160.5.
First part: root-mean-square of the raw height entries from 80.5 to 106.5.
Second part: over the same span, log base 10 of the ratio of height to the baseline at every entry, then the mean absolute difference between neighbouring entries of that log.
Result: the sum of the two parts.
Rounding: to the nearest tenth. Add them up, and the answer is 12.3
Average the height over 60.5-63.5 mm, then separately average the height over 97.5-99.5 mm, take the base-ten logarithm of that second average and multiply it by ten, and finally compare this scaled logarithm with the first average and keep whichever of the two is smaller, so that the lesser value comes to 10.9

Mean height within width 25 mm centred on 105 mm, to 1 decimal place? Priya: 12.3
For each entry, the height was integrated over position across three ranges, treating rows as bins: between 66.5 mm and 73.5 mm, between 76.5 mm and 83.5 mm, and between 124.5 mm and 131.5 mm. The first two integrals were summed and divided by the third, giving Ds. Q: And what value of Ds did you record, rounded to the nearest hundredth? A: 2.80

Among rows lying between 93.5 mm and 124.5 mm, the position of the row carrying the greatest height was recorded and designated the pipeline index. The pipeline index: 107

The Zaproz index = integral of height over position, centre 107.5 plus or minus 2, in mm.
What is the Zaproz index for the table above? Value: 50.9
